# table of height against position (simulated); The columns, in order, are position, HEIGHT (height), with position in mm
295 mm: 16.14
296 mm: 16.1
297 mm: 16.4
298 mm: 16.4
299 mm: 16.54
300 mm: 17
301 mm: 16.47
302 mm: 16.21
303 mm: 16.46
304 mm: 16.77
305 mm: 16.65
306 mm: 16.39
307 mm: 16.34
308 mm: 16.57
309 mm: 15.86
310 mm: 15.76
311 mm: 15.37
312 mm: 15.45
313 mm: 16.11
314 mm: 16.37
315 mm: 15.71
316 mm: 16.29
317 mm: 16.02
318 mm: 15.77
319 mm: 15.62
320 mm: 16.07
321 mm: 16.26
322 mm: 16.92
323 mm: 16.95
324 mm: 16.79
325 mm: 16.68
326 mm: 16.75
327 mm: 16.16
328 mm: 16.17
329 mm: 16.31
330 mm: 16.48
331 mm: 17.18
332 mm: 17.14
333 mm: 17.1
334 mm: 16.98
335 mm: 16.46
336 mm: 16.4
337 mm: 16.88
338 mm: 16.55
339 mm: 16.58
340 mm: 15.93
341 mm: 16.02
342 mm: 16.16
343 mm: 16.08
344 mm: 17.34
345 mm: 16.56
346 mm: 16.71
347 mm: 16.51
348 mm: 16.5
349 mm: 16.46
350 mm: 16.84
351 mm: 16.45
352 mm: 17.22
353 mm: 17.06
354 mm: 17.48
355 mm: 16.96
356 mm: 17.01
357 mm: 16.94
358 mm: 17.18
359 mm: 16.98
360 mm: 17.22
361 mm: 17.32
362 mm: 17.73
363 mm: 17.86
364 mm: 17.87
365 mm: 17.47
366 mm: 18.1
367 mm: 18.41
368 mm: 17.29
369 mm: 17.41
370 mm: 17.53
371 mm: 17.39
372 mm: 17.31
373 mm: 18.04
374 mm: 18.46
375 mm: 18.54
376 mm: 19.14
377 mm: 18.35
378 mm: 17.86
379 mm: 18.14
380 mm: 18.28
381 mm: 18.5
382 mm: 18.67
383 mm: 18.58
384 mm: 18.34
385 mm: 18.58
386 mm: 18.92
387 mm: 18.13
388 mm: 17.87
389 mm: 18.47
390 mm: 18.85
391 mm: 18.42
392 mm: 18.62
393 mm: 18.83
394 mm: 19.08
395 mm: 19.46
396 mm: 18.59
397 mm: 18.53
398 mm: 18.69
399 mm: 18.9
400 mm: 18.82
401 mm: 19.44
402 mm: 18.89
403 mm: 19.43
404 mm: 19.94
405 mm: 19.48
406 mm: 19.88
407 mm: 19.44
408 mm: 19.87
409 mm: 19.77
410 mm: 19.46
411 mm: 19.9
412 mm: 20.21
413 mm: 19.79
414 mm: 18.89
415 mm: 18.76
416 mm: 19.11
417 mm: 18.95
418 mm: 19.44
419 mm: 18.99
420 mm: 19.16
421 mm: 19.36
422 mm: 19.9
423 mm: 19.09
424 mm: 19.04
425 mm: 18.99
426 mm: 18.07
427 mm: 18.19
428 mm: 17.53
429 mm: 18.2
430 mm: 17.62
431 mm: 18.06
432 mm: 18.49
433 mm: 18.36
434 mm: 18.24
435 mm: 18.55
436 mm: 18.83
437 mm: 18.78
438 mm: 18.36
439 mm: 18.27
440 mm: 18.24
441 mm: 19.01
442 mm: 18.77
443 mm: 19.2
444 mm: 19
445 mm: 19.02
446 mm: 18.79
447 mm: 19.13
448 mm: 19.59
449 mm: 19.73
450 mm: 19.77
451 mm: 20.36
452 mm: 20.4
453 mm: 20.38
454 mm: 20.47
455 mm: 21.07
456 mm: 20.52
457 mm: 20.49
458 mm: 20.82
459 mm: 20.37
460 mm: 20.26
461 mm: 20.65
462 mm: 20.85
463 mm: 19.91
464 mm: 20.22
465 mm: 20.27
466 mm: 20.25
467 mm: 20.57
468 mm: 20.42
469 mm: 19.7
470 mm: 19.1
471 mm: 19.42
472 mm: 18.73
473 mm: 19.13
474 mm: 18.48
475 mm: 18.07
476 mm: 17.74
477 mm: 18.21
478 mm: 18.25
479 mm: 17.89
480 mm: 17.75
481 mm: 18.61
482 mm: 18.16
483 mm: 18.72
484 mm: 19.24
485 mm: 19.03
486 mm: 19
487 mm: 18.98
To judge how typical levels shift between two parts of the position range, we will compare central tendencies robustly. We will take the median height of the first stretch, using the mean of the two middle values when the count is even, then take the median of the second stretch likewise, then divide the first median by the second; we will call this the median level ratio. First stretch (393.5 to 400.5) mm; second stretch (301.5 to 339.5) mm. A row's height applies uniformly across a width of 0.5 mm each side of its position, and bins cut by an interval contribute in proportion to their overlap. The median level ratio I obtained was 1.15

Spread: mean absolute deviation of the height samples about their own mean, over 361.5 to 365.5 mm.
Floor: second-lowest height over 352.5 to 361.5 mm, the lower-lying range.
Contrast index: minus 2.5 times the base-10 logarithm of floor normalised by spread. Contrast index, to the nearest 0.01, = -5.27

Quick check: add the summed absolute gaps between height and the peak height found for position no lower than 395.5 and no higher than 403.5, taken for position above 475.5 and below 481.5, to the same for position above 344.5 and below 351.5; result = 28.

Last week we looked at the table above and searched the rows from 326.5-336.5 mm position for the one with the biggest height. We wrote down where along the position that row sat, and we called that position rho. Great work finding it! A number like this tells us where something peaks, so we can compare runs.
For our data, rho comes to 331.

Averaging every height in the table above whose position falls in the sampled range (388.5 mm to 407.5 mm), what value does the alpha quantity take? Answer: 19.0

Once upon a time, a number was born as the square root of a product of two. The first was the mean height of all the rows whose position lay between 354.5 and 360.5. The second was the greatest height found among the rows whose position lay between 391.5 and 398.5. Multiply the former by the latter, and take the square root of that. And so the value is 18.2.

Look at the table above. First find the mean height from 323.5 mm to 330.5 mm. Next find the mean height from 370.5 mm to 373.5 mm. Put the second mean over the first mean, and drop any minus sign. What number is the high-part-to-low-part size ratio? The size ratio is 1.07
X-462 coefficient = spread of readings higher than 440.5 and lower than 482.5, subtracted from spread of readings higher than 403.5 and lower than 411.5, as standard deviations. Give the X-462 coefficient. -0.75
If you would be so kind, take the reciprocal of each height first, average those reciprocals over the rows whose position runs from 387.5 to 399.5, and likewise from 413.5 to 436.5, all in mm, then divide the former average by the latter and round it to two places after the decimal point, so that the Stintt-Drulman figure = 1.00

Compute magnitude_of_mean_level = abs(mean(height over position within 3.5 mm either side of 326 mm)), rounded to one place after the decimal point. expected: 16.5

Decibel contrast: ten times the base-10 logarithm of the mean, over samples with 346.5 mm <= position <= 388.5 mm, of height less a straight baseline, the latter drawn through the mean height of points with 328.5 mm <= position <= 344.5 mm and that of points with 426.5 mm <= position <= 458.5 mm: -4.6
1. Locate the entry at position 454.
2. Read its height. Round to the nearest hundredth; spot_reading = 20.47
